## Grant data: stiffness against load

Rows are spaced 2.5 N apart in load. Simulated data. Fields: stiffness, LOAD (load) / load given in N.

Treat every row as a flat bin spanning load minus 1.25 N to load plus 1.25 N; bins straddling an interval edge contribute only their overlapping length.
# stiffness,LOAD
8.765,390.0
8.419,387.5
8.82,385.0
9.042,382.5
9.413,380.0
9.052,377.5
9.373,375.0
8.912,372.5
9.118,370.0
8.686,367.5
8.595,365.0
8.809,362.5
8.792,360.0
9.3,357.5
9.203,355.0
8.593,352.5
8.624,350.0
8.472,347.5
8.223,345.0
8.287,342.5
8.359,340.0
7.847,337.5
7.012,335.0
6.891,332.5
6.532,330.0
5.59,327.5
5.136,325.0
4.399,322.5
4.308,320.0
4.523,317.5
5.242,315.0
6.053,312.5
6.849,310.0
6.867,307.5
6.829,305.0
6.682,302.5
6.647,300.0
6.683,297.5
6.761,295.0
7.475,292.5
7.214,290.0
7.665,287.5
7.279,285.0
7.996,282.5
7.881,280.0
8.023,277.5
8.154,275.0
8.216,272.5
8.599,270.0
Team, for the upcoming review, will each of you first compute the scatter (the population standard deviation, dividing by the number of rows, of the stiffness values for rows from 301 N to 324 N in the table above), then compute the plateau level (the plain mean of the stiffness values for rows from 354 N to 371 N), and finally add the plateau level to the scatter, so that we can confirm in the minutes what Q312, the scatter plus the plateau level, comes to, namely 10.0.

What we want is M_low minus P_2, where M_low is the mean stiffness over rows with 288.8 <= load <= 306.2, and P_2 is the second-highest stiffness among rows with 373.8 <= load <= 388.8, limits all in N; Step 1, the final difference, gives -2.5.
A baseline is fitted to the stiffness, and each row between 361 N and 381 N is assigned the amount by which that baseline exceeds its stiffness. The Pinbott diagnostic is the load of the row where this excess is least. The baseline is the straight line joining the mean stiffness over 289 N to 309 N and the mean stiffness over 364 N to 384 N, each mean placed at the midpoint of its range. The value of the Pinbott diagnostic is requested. 375.0 N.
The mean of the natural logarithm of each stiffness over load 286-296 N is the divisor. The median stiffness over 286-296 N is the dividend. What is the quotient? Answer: 3.7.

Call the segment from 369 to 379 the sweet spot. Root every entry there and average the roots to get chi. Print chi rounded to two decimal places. 3.02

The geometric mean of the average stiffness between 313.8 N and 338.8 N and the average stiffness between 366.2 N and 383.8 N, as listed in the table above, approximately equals 7.23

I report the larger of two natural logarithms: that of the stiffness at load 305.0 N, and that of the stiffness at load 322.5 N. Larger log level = 1.92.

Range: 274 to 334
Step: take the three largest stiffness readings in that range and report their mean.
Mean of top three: 8.1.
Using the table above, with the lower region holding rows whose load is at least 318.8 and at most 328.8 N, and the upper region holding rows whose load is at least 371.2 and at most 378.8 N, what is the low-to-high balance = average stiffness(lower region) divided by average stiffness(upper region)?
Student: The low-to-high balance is 0.53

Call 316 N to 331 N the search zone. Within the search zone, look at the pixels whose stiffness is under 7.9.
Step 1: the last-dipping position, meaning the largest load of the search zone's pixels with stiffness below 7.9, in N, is 330.0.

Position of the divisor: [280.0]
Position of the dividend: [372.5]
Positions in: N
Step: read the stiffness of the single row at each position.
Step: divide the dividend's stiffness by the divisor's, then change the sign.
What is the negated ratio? -1.13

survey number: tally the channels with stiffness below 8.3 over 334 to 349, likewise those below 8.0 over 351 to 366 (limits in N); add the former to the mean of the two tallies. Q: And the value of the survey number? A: 6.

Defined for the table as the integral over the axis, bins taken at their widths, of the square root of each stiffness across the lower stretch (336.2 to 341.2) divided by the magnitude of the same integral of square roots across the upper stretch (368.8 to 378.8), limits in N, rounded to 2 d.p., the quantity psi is 0.47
